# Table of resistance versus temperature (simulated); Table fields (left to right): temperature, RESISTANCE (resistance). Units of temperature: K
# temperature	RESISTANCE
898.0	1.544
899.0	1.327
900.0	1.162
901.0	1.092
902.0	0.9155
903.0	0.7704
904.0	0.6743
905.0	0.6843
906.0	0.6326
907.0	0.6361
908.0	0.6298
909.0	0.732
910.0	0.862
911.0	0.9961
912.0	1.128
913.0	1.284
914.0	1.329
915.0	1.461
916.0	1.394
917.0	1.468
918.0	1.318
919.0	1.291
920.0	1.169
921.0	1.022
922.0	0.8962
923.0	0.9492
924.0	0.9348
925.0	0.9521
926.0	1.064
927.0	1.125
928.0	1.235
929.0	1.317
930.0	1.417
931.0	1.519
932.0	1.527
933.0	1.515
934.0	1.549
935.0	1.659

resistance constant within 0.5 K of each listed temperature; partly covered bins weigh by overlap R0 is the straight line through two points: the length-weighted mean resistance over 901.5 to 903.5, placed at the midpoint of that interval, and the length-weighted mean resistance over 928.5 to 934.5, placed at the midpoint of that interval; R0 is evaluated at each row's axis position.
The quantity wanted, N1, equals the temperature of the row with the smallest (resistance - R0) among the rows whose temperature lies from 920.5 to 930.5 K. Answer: 925.0 K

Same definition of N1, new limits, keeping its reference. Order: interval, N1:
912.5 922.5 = 922.0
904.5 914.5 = 908.0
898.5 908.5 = 908.0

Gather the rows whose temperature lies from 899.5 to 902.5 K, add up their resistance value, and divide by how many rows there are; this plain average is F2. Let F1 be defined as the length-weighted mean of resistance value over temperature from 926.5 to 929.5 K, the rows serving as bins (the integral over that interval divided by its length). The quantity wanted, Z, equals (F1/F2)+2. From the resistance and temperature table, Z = 3.16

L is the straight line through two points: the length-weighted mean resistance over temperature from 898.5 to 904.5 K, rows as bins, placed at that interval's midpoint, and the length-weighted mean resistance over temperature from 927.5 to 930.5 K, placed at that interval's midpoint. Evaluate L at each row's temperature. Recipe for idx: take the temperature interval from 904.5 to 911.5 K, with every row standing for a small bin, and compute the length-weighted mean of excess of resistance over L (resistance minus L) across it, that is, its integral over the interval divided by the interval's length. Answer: -0.3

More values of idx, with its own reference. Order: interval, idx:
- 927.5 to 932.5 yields 0.1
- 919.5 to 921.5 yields -0.1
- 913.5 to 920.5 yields 0.2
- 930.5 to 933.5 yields 0.2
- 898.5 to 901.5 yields 0.2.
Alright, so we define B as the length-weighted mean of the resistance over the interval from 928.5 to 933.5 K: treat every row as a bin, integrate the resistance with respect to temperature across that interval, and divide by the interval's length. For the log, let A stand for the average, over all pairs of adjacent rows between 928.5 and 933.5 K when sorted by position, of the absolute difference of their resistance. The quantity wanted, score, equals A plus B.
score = 1.5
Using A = 0.06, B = 1.5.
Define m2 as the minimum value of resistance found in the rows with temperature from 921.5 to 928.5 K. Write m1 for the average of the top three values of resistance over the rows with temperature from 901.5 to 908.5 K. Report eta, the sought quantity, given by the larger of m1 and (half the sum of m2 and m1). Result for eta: 0.84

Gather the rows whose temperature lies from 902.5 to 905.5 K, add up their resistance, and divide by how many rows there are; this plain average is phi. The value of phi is 0.71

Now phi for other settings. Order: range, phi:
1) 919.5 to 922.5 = 1.03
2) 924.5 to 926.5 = 1.01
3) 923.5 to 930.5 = 1.15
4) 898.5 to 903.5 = 1.05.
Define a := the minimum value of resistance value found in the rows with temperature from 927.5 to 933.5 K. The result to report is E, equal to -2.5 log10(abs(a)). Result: -0.23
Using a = 1.235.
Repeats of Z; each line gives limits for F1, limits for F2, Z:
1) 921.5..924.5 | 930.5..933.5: 2.61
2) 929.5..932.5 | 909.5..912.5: 3.49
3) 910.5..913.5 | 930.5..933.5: 2.75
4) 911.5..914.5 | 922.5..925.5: 3.32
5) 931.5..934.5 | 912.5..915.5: 3.13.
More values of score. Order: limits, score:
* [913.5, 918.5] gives 1.5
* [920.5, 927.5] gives 1.1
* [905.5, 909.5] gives 0.7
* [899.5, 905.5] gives 1.0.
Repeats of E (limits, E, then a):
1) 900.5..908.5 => 0.50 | 0.6298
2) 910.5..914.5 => 0.00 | 0.9961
